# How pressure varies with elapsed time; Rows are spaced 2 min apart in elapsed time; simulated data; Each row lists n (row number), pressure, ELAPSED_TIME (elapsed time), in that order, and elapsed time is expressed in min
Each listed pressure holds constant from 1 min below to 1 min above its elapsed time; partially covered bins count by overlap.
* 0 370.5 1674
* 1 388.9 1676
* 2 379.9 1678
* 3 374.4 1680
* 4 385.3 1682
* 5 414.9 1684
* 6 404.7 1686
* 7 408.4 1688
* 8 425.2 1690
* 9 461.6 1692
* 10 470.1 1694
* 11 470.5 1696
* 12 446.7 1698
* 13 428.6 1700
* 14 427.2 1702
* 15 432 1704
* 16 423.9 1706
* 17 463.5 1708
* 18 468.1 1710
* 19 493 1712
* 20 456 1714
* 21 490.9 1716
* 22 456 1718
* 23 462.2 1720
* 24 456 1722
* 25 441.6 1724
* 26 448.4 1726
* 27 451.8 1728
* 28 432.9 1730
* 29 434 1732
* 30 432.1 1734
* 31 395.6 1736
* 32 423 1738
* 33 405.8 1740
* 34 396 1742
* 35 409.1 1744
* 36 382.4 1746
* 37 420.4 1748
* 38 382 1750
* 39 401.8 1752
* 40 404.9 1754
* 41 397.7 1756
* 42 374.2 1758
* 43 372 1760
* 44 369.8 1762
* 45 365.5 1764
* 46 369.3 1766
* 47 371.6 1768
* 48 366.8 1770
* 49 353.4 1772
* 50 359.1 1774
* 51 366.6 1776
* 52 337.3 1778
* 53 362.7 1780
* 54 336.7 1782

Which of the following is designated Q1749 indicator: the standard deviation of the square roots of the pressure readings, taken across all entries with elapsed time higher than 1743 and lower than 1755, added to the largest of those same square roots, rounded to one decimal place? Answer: 20.9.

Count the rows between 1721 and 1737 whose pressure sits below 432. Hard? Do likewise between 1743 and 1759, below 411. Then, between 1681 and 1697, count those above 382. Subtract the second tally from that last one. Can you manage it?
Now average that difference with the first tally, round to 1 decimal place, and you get 1.0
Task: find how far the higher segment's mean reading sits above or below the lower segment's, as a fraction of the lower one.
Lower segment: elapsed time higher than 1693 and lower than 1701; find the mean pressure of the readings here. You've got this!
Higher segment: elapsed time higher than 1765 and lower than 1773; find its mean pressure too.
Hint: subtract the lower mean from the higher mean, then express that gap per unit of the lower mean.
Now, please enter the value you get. -0.20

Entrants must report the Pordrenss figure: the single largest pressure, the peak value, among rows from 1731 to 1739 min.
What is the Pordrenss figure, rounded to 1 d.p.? 434.0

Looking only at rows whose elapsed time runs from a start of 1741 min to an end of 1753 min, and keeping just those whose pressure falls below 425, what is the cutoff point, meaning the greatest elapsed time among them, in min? 1752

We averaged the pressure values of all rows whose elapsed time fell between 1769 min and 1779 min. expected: 357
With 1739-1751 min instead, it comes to 399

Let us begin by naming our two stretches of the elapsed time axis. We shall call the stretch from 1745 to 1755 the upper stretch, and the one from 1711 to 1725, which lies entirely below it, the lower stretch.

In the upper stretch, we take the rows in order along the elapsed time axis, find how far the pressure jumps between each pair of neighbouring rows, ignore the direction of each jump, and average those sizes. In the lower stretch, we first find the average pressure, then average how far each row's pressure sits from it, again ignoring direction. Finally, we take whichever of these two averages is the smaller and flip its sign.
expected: -15.3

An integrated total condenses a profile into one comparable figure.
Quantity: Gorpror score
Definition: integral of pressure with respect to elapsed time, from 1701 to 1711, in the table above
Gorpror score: 4429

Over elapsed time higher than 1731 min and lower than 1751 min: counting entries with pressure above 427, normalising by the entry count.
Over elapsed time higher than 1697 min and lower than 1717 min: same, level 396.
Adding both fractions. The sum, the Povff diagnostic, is 1.20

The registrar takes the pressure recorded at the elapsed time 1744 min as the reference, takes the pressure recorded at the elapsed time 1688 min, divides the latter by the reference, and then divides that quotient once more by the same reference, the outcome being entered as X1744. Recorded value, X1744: 0.0024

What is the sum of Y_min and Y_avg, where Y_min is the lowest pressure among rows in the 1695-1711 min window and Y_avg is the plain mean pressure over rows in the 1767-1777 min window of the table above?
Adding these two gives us 787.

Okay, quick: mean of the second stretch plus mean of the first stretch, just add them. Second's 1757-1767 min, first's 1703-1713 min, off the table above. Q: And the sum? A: 826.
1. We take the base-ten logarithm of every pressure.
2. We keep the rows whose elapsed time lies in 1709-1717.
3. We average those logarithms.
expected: 2.68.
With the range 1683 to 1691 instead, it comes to 2.62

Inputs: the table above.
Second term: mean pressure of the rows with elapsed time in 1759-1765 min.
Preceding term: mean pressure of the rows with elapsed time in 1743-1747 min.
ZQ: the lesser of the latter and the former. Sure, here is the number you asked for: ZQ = 369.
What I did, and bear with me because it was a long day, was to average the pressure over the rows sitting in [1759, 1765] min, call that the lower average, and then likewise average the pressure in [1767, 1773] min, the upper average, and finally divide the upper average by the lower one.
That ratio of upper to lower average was 0.99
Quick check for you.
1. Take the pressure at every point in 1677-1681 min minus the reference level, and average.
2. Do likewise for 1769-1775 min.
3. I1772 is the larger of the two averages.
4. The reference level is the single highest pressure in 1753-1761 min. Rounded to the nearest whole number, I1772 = -28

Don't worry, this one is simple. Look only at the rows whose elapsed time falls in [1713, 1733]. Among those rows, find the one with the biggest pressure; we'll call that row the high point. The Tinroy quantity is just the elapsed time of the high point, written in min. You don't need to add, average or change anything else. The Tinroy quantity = 1716 min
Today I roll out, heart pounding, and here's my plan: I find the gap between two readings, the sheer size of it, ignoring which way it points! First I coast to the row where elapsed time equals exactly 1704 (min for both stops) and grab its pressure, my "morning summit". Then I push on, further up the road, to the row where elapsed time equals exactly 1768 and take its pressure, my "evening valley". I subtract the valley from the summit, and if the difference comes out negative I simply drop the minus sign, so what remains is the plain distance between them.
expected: 60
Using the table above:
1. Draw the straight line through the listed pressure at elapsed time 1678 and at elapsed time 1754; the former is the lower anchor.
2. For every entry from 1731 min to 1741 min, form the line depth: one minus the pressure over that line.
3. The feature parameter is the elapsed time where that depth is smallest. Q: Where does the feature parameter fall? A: 1732 min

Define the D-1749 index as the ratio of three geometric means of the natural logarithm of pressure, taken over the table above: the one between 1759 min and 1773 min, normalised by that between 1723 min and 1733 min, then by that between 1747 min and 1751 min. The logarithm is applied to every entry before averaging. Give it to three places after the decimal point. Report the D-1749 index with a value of 0.162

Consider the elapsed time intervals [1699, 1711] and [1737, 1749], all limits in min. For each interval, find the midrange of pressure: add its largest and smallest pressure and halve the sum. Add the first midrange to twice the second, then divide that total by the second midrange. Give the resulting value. 3.11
